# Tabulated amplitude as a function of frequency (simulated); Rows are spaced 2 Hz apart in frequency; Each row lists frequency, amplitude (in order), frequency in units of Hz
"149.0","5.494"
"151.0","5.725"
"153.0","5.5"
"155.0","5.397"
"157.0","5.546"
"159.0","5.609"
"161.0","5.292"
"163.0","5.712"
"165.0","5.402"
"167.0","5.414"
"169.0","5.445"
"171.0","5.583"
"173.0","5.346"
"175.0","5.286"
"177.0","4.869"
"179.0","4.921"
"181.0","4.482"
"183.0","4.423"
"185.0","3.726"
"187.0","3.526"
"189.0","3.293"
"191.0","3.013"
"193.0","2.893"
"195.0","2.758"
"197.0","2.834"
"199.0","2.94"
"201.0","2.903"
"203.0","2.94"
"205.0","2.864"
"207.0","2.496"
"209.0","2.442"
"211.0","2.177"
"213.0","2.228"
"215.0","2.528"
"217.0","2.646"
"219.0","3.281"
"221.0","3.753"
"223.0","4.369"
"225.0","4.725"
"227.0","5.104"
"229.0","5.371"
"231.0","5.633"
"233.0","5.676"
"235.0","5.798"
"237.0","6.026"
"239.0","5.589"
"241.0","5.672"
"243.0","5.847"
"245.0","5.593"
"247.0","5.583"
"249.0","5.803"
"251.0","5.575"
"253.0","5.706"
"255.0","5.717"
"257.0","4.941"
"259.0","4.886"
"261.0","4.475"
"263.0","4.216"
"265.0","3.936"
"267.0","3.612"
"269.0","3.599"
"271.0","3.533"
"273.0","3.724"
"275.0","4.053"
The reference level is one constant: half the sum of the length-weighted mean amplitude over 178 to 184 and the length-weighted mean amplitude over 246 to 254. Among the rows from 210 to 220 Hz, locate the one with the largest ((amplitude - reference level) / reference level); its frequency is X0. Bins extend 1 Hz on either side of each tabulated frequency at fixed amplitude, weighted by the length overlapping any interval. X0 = 219.0 Hz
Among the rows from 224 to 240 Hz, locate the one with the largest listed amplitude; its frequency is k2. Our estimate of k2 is 237.0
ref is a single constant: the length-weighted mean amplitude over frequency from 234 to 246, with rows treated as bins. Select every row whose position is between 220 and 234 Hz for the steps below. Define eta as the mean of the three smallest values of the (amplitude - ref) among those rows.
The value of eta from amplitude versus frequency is -1.5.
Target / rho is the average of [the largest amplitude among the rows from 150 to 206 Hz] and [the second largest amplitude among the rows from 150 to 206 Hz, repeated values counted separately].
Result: 5.7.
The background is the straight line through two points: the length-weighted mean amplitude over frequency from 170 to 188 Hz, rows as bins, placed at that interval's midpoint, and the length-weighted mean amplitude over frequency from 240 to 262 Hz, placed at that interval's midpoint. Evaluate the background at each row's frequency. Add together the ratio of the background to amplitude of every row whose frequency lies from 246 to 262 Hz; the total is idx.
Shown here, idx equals 8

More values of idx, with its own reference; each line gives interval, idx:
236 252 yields 8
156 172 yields 7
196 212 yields 15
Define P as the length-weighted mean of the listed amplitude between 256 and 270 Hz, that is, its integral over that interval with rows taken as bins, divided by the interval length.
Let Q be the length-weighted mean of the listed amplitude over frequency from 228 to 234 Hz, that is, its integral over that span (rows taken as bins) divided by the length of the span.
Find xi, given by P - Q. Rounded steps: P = 4.24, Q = 5.6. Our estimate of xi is -1.3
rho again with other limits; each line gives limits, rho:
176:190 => 4.9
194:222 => 3.5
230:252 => 5.9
